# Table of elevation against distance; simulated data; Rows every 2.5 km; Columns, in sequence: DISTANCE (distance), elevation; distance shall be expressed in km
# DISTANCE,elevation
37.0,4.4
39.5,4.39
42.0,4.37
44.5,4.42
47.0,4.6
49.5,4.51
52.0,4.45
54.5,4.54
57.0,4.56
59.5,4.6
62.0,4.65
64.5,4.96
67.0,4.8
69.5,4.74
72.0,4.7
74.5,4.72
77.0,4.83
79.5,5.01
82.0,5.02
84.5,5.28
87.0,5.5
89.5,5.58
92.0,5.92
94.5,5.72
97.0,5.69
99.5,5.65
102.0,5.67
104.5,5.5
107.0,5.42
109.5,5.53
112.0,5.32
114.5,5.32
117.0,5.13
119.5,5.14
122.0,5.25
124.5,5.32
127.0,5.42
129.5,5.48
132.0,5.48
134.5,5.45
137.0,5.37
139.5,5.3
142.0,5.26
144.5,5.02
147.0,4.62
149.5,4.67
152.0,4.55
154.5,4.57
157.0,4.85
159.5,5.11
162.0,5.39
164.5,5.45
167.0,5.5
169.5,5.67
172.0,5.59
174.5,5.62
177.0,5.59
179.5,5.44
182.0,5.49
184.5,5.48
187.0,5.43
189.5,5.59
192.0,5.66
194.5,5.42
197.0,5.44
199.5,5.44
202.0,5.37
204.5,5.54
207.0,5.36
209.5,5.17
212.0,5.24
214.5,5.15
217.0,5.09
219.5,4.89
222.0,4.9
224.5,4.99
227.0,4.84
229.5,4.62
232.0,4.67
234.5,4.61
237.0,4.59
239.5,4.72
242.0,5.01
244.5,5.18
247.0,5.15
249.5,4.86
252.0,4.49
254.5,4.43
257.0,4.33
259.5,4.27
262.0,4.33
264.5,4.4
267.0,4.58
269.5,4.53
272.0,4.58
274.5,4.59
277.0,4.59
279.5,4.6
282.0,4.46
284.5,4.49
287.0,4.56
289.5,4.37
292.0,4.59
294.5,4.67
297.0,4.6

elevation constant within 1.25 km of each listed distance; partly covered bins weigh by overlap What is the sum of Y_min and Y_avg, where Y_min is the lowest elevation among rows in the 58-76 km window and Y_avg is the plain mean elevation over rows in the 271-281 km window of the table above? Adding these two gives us 9.2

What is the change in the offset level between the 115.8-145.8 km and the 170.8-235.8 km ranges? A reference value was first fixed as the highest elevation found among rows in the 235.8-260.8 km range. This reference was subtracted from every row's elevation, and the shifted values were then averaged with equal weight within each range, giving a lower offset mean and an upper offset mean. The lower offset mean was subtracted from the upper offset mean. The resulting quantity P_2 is -0.05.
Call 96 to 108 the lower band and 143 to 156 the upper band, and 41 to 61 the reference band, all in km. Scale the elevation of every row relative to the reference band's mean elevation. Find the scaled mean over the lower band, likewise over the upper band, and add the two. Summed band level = 2.28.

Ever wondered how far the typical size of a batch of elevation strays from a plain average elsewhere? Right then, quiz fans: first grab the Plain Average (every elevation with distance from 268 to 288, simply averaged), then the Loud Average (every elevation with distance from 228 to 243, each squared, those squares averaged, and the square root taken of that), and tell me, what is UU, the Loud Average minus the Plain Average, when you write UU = 0.16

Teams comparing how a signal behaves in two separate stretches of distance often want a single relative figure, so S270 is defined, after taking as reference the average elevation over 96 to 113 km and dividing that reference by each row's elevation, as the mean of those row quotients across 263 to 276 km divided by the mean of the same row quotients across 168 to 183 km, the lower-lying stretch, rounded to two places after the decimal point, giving 1.23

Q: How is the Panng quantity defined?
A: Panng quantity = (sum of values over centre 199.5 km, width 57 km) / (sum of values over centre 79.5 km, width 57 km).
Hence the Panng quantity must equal 1.04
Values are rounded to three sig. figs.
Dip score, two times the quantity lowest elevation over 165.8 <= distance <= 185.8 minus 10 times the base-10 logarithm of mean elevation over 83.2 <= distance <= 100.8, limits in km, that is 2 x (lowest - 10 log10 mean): -4.11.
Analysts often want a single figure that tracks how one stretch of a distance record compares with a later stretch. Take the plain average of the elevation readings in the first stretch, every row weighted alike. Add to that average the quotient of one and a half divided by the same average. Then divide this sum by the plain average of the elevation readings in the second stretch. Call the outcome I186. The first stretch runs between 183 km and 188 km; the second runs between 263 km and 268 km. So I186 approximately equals 1.28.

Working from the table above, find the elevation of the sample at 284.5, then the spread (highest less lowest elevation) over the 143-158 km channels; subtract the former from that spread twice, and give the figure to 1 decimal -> -8.5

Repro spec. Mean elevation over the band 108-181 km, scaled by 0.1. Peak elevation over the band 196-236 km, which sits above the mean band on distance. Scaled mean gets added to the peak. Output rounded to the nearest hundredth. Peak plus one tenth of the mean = 6.07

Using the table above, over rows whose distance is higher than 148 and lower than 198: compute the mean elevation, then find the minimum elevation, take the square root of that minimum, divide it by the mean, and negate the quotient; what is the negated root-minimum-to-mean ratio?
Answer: -0.401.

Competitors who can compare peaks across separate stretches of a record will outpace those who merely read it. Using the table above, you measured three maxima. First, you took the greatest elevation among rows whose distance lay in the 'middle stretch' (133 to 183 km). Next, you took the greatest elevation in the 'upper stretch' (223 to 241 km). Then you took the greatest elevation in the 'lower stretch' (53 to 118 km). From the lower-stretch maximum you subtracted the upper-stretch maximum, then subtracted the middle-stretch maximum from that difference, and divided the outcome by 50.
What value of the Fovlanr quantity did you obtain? -0.095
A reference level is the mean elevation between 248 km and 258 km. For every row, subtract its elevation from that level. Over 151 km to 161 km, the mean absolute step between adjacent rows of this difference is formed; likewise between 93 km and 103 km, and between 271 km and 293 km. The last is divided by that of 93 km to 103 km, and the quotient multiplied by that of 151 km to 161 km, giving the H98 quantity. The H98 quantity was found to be 0.52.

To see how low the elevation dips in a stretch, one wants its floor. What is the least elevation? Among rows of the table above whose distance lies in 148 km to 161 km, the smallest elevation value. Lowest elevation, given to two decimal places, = 4.55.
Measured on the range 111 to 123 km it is 5.13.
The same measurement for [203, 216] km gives 5.15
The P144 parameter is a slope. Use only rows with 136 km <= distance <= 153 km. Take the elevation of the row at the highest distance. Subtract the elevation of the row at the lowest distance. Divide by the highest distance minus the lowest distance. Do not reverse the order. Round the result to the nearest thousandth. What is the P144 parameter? -0.055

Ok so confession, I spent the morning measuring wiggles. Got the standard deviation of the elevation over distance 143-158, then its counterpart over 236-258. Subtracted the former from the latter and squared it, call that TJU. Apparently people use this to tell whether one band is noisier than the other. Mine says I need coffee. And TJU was 0.017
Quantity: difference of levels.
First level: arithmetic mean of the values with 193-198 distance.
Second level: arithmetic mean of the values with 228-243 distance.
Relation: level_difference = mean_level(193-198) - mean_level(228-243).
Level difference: 0.7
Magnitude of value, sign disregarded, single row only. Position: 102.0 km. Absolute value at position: 5.7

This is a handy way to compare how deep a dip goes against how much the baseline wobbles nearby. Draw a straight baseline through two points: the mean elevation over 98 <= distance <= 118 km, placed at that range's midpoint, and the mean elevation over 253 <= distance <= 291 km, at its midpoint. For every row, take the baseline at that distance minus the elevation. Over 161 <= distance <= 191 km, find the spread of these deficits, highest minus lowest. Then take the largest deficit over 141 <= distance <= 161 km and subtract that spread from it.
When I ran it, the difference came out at 0.27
